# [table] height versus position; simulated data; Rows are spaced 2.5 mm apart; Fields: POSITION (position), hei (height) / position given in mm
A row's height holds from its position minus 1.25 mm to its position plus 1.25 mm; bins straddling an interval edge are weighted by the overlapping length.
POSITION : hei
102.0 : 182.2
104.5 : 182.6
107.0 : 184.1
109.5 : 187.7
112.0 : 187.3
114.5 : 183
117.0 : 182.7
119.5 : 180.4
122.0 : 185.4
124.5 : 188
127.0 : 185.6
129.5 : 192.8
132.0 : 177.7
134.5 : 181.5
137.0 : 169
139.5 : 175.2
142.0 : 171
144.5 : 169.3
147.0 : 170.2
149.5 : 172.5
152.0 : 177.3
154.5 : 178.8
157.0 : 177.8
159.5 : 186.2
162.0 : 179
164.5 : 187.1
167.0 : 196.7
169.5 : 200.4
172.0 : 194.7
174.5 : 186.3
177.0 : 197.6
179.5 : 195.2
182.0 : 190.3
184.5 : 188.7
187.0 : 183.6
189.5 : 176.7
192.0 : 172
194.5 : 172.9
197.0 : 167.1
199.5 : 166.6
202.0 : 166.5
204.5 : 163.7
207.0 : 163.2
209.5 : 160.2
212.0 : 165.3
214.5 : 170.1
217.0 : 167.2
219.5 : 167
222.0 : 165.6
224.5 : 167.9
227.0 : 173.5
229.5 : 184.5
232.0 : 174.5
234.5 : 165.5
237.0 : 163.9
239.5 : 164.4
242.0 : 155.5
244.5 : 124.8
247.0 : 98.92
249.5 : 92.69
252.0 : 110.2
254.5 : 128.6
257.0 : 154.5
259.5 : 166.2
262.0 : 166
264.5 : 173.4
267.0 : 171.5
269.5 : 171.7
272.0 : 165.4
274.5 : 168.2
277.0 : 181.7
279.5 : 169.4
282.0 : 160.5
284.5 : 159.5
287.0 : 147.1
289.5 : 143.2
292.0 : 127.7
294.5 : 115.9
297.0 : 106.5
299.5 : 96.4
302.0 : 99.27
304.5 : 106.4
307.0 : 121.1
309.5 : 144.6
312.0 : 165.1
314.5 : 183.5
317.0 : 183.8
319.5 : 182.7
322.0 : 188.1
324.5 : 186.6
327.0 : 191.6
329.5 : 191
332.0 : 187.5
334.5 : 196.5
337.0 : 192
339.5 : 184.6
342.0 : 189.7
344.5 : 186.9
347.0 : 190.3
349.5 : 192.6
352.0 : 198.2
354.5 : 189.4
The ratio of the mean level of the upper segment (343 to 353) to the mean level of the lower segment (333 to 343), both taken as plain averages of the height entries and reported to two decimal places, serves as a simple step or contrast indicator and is 1.01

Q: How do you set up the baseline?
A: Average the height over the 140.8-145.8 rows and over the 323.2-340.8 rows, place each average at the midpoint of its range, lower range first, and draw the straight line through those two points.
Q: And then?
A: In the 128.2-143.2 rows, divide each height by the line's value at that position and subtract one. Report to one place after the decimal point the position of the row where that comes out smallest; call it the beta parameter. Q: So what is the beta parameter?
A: 137.0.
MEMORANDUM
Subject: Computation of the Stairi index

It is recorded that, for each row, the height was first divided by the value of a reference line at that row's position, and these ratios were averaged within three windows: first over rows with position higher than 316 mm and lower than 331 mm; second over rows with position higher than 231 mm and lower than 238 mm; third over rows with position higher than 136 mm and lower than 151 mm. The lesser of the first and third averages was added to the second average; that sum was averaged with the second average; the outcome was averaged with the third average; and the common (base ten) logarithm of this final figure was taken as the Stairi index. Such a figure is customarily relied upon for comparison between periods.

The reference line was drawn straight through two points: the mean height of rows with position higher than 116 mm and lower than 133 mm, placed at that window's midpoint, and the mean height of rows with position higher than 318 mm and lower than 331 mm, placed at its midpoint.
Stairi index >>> 0.059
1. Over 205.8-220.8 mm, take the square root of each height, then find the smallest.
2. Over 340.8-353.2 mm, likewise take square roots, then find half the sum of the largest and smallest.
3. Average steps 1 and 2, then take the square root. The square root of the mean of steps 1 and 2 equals 3.64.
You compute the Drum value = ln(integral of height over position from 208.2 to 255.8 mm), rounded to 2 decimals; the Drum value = 8.89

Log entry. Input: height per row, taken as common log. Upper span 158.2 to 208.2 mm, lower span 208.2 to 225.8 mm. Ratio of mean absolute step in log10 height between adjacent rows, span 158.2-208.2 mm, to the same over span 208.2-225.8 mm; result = 1.5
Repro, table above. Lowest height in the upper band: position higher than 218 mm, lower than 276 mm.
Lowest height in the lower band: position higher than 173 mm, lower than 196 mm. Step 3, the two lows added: 265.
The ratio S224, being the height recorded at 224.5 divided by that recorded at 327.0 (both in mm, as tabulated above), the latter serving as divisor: 0.88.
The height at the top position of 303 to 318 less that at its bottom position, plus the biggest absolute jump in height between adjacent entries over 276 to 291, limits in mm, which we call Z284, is 90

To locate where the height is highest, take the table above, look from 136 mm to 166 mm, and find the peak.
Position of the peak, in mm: 164.5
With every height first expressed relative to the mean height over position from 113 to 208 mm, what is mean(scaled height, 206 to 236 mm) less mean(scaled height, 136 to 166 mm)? -0.04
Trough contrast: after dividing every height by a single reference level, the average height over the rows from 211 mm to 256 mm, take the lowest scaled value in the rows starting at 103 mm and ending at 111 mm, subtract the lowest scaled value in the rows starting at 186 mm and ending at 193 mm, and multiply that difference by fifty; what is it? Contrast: 3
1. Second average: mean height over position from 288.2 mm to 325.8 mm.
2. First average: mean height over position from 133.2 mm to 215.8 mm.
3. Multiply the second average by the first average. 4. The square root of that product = 160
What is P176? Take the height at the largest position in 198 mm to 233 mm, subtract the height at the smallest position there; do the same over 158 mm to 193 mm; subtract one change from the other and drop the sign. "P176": 22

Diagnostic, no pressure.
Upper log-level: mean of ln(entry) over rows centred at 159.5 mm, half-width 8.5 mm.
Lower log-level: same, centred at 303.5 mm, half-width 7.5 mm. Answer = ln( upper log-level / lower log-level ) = 0.10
